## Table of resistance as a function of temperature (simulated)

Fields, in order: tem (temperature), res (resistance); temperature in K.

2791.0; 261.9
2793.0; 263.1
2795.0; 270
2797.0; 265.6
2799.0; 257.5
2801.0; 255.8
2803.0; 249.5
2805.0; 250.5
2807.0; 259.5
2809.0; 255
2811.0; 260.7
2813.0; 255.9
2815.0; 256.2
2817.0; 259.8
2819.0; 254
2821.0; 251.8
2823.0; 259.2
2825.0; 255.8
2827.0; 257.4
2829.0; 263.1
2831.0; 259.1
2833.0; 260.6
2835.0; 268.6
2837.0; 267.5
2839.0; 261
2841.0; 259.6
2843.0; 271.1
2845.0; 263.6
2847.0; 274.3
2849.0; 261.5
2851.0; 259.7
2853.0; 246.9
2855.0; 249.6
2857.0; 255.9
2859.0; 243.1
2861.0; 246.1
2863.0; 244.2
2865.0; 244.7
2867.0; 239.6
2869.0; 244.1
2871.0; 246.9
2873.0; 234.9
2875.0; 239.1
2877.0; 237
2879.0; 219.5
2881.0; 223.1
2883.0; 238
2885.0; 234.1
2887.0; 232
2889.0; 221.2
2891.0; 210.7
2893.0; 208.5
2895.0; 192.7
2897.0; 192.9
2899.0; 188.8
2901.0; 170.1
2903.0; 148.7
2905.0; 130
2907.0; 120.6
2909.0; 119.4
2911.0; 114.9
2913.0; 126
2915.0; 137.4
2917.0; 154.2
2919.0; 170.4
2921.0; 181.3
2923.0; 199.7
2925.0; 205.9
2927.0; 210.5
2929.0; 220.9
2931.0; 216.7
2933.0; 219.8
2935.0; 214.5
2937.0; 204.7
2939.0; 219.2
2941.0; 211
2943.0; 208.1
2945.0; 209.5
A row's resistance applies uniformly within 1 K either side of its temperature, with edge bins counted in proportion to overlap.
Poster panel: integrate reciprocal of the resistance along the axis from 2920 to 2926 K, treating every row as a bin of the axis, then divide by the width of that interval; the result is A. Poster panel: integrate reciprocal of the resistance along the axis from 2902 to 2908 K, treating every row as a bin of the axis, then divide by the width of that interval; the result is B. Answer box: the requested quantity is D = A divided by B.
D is 0.7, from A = 0.0051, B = 0.0076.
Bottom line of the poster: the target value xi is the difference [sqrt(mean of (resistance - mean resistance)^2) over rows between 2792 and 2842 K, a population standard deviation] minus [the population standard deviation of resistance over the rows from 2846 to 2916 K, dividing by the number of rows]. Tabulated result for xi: -42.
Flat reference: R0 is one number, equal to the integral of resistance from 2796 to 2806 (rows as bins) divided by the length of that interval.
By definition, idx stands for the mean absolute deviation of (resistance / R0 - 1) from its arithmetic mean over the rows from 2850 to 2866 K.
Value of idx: 0.018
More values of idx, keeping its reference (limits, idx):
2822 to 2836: 0.012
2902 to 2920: 0.059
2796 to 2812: 0.016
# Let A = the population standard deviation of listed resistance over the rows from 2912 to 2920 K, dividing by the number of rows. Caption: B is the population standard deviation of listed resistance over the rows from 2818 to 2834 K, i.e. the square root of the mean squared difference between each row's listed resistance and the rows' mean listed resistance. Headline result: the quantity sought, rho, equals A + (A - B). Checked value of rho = 30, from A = 16.8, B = 3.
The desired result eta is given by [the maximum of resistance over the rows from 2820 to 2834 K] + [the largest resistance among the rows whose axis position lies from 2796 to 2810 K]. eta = 529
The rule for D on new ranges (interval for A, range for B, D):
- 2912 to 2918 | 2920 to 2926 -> 1.4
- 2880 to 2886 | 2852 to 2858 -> 1.1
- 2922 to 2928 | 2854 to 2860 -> 1.2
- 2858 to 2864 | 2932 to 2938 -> 0.9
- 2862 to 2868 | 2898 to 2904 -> 0.7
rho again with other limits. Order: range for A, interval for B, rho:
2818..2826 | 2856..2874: 0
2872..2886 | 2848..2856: 8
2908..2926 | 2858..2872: 63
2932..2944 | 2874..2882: 3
